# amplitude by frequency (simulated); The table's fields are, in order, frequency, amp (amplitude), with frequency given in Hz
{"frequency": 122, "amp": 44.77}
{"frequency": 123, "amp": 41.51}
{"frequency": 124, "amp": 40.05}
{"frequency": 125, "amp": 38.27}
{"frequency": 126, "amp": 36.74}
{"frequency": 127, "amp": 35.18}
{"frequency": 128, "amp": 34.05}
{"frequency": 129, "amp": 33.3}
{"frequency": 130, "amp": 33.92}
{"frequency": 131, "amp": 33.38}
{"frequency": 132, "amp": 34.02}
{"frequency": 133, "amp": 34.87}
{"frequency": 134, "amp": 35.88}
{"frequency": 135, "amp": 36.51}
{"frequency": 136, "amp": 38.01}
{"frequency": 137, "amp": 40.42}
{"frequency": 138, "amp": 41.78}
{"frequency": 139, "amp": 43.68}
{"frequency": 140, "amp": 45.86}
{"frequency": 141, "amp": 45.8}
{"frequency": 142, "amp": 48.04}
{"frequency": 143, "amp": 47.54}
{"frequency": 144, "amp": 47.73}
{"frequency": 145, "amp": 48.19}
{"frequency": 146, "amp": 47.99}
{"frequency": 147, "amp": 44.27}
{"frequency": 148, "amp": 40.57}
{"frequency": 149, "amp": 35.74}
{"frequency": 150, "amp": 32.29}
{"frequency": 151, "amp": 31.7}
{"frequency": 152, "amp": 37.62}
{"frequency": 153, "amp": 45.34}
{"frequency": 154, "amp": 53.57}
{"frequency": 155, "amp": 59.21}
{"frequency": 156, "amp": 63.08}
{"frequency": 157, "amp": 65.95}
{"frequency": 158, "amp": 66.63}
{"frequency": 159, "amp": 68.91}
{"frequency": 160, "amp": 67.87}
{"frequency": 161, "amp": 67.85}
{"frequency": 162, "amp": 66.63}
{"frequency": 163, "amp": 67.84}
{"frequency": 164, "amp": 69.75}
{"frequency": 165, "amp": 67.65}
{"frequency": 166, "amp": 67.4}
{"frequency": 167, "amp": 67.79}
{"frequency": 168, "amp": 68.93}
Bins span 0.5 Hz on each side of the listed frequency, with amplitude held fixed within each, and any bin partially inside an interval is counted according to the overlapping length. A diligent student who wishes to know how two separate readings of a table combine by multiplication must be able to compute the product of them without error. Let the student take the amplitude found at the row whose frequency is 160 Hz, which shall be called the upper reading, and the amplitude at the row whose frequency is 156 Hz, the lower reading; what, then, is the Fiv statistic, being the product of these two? 4281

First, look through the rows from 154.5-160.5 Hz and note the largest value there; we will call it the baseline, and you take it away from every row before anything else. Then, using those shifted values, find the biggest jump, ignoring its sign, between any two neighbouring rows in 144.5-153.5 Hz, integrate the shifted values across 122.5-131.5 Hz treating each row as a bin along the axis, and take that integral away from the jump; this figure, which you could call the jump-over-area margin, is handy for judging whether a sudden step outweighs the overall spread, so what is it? 302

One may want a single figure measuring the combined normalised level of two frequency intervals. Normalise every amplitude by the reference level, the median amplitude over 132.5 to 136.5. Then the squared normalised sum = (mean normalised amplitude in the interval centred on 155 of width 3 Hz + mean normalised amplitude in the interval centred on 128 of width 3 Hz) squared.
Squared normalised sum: 6.6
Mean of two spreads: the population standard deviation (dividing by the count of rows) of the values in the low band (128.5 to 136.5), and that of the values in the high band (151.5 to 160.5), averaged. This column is 6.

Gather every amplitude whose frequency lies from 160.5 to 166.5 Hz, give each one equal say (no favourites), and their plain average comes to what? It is 68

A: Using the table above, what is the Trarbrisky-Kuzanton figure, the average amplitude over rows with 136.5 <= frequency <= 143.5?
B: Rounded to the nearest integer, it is 45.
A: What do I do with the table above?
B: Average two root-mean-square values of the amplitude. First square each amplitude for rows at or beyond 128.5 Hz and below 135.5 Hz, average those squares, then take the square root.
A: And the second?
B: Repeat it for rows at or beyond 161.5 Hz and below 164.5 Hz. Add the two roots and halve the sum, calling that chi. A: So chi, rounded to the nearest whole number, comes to 51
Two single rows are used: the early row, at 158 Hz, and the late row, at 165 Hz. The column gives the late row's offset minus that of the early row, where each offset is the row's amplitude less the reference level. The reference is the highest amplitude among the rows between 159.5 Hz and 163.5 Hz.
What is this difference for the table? 1.0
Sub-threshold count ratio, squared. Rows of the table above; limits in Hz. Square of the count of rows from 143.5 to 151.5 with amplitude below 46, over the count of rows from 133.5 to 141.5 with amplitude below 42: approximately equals 1.0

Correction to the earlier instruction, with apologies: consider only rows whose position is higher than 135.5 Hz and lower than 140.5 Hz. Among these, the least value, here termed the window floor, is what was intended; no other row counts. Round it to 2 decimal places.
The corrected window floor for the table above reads 38.01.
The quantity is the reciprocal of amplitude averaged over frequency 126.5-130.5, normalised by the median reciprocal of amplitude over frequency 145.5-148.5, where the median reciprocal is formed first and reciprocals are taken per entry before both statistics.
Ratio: 1.30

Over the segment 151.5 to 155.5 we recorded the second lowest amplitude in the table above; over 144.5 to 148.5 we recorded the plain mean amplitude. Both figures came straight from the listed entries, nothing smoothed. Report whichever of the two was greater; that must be 45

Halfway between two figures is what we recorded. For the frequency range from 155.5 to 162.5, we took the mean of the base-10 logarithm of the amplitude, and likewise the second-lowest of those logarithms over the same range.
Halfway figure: 1.82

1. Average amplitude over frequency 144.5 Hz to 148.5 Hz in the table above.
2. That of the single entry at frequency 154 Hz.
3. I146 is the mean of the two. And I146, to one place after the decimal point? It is 49.4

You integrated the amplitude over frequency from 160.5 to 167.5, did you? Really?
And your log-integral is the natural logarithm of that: 6.2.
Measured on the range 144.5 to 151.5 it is 5.6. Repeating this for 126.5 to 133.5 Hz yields 5.5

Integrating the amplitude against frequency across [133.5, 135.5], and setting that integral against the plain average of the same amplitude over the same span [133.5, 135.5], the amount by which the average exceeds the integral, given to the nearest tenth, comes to -36.2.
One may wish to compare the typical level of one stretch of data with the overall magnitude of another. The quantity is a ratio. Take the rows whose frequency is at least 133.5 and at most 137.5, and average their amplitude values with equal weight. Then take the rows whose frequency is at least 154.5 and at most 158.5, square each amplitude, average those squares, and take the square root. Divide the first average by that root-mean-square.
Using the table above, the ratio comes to 0.59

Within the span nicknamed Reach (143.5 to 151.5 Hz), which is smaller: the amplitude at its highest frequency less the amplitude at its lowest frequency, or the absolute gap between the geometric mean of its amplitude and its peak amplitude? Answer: -16.0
